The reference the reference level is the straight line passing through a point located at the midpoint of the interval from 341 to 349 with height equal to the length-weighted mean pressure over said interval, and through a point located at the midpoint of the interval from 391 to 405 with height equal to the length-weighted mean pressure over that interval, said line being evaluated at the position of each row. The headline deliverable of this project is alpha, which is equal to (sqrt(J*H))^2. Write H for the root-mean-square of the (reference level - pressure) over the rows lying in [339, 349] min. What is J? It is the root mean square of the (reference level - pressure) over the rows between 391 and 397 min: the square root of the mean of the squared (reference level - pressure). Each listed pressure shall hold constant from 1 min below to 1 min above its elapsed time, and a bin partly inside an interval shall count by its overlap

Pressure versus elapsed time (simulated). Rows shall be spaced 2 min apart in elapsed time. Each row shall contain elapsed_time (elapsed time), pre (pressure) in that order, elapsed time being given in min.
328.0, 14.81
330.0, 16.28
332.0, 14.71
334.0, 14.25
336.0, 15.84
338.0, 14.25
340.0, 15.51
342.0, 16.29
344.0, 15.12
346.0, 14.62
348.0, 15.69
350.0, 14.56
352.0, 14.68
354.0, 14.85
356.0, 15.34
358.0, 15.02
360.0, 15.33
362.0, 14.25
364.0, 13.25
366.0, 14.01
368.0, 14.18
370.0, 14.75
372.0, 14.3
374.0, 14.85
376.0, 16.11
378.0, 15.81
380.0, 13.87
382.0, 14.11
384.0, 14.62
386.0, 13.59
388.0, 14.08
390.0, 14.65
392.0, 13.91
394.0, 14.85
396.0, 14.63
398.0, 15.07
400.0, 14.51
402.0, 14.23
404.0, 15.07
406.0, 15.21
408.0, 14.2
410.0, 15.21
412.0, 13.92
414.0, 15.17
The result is 0.26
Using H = 0.55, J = 0.47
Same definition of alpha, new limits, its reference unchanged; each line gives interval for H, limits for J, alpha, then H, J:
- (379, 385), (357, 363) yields 0.41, 0.74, 0.55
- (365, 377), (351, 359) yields 0.33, 0.81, 0.40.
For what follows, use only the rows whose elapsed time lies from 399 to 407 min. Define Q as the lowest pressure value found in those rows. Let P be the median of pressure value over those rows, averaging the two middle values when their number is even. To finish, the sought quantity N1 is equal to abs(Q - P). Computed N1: 0.56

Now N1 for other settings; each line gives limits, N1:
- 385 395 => 0.49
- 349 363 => 0.60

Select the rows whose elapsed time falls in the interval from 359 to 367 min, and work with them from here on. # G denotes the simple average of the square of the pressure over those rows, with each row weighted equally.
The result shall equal 202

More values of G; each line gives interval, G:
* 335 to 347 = 234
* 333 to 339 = 219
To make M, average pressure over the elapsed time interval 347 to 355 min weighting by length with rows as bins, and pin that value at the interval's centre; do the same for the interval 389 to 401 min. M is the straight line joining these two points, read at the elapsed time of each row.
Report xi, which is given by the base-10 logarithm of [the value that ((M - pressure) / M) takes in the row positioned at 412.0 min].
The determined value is -1.4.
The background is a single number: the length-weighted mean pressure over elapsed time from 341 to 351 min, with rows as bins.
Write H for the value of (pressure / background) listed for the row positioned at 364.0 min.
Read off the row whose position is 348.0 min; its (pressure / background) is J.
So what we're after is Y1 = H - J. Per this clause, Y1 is -0.16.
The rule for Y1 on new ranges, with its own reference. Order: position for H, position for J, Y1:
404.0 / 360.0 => -0.02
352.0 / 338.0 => 0.03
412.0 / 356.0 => -0.09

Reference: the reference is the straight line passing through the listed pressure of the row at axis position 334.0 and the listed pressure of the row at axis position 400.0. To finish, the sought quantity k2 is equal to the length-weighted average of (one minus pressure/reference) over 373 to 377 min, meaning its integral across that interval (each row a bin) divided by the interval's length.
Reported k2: -0.07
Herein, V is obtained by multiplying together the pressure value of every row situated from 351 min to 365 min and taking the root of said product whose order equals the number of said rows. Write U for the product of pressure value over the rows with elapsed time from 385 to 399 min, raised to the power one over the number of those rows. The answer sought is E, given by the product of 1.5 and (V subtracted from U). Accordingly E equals -0.4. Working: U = 14.4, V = 14.7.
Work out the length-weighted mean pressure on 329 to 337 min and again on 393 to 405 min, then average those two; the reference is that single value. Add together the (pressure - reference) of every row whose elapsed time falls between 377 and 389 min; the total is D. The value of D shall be -3.9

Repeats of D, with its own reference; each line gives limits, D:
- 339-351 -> 1.8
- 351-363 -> -0.5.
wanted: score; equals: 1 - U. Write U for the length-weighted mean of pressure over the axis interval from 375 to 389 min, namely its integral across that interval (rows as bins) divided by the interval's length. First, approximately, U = 14.6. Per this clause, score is -13.6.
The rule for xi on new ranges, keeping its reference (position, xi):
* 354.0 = -2.3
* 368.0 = -1.4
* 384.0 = -2.3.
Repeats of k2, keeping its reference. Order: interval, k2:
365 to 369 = 0.02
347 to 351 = -0.06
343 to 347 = -0.04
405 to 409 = -0.01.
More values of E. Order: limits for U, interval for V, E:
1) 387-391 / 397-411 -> -0.6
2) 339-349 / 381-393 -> 1.9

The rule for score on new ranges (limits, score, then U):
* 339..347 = -14.4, 15.4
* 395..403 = -13.6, 14.6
